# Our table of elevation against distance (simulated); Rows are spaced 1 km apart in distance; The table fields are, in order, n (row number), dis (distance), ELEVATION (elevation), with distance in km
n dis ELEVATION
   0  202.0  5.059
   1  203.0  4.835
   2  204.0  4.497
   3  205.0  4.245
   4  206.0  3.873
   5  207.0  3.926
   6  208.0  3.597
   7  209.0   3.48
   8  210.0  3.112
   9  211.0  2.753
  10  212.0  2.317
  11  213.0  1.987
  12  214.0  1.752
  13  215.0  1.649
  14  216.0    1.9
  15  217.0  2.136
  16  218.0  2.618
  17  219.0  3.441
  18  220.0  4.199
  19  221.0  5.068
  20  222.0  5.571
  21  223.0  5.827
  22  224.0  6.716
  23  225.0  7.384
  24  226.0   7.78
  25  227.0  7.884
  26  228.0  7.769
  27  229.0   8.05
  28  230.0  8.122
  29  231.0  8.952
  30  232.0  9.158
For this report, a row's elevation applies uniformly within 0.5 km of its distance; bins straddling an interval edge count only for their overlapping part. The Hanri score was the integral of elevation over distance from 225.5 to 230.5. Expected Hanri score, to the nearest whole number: 40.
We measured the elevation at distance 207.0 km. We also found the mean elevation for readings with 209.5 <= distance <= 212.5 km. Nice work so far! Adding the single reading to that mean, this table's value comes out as 6.7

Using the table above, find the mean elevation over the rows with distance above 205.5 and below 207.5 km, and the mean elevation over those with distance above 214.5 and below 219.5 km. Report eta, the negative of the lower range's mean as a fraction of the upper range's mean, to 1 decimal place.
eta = -1.7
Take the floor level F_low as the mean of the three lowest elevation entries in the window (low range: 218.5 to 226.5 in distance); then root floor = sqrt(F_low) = 2.1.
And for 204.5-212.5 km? 1.7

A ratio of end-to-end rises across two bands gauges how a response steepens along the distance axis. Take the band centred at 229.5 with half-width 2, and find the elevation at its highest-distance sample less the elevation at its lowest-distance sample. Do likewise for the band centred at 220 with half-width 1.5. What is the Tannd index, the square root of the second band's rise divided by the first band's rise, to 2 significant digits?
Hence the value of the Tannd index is 1.2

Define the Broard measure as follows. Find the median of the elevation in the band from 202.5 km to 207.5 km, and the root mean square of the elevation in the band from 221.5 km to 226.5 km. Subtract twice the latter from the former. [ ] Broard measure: -9.2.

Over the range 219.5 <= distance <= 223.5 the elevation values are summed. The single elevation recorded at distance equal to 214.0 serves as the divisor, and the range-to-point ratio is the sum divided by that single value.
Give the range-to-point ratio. 11.8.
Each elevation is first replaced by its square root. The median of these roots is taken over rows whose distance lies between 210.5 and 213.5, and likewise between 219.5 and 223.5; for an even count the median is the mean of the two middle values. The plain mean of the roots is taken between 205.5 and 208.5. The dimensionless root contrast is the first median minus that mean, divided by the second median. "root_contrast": -0.18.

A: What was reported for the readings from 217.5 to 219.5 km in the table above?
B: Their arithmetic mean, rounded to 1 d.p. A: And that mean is 3.0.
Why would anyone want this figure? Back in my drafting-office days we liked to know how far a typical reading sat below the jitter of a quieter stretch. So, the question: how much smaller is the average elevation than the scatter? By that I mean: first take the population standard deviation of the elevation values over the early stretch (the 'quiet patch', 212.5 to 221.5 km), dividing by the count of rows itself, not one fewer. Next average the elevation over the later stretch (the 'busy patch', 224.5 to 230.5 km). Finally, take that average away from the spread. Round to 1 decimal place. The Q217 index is -6.7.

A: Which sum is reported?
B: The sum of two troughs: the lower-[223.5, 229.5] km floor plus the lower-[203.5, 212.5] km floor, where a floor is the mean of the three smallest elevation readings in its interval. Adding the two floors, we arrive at 10.0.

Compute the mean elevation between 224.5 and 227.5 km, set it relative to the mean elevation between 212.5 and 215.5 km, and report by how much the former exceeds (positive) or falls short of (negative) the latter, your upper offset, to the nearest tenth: 5.9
